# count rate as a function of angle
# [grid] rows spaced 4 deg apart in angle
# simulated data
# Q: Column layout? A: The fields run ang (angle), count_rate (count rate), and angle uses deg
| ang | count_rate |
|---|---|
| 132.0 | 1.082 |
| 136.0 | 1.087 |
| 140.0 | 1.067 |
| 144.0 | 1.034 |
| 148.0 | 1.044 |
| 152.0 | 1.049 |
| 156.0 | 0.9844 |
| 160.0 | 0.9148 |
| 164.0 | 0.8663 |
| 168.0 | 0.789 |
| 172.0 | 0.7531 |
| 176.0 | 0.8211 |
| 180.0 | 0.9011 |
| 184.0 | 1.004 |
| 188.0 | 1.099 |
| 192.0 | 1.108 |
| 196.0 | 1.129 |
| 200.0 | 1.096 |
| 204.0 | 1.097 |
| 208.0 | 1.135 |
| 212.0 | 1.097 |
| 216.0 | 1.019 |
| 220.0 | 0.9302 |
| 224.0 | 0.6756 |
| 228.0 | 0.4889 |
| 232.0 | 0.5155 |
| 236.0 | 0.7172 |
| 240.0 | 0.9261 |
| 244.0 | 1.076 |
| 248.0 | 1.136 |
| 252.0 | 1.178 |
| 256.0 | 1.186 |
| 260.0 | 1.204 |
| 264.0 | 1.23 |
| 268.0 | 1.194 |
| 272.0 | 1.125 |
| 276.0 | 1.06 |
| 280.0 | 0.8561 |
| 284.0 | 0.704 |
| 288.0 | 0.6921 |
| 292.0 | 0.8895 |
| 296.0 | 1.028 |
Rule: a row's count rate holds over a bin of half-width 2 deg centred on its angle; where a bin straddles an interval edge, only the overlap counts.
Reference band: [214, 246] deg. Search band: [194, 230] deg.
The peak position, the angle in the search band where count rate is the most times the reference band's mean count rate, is 208.0 deg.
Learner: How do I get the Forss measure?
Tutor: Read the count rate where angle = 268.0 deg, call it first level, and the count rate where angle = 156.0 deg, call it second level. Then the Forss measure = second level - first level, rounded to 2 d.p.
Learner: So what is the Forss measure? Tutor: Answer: -0.21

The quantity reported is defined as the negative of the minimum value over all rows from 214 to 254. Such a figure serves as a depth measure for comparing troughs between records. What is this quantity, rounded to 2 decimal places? -0.49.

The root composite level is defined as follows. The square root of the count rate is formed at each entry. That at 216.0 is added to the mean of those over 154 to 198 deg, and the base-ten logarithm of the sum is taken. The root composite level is 0.296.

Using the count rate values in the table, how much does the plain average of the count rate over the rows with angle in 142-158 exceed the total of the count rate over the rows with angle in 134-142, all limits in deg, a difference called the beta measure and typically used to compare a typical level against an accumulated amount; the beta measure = -1.1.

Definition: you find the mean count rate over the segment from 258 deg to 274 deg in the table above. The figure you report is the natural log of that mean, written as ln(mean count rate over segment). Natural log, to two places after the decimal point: 0.17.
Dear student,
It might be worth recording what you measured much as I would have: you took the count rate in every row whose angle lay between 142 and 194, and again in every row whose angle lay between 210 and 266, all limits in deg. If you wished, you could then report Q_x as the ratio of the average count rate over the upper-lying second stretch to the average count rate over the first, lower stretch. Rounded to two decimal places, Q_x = 1.00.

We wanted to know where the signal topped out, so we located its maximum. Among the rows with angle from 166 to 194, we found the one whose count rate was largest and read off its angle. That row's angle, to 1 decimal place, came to 192.0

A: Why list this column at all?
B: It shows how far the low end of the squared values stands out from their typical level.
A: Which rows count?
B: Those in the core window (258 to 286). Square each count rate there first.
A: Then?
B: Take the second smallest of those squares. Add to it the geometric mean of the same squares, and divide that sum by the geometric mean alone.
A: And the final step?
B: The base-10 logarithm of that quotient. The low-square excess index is 0.226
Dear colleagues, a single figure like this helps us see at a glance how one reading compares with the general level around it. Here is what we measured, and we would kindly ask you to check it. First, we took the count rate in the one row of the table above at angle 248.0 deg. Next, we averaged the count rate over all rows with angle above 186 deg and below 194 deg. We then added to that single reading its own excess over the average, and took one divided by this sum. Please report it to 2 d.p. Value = 0.86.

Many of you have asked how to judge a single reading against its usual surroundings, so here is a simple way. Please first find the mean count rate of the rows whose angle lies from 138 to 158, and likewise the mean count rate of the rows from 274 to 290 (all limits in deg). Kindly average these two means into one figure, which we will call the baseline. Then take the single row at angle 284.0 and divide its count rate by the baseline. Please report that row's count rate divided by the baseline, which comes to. 0.76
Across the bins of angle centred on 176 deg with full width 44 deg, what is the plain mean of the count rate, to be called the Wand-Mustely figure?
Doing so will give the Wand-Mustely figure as 0.94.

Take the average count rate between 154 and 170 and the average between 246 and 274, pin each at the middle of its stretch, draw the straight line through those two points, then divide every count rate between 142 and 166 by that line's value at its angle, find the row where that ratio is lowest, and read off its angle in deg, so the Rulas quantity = 164.0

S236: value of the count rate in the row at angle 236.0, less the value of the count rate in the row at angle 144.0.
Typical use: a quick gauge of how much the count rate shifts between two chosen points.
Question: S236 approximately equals -0.32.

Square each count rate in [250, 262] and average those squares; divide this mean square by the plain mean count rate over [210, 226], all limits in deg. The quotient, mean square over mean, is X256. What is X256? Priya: 1.5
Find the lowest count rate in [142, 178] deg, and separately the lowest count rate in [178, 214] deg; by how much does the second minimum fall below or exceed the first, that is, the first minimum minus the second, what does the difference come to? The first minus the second -0.1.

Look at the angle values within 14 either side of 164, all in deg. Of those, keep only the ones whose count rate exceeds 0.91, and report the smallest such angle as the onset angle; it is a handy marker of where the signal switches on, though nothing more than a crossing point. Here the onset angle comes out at 152.0 deg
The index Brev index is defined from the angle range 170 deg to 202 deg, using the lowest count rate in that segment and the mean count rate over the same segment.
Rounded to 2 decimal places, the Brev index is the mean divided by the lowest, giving 1.31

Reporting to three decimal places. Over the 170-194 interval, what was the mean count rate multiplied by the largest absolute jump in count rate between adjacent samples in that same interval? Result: 0.098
